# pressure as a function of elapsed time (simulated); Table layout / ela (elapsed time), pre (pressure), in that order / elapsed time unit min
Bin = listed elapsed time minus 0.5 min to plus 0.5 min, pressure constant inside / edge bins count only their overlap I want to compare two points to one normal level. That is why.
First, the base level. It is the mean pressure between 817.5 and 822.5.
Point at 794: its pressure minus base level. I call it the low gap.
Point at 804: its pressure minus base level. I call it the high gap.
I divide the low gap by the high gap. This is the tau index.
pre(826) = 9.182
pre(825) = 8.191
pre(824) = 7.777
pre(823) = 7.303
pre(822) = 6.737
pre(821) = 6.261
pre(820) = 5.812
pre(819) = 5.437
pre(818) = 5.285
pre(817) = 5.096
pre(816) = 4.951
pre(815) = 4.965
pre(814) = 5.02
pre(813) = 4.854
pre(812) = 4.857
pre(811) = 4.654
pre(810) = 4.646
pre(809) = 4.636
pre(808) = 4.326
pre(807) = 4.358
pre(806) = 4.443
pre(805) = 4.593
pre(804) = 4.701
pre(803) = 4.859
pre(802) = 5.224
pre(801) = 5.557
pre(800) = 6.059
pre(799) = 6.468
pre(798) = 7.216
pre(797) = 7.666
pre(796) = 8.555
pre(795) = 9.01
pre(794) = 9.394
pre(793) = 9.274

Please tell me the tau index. -3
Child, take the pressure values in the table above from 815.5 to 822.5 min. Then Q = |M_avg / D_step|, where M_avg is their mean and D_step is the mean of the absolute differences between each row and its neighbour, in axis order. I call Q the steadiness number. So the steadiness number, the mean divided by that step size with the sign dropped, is 19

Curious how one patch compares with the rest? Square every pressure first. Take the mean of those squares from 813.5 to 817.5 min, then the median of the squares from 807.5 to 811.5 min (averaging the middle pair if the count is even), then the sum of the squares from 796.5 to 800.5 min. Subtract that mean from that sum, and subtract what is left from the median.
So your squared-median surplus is -143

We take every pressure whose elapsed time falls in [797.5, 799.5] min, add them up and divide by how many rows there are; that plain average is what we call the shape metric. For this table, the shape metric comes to 6.8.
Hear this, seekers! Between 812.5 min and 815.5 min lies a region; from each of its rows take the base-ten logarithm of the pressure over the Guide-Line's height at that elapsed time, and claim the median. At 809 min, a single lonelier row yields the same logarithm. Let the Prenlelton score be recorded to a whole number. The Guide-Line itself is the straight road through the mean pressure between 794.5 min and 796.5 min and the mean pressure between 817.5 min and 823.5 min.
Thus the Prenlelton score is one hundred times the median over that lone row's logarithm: 67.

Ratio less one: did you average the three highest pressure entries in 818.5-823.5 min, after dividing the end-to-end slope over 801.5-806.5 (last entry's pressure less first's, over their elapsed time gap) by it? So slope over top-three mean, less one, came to -1.03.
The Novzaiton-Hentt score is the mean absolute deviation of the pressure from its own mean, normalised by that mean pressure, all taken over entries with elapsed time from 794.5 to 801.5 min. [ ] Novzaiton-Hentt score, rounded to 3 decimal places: 0.141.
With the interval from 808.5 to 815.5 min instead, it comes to 0.028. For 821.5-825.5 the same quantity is 0.064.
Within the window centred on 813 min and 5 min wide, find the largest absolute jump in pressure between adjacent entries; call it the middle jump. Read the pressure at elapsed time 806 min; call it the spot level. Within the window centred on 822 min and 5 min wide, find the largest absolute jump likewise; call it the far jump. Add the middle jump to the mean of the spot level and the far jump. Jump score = 2.7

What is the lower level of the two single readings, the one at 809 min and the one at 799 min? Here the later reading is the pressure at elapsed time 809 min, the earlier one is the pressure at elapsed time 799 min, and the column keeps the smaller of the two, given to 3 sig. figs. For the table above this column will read 4.64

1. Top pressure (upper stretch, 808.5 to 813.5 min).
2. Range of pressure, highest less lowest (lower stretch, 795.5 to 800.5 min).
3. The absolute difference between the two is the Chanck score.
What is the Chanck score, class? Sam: 2.4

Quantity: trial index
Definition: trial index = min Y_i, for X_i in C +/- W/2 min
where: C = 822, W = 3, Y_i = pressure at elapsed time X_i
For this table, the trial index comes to 6.261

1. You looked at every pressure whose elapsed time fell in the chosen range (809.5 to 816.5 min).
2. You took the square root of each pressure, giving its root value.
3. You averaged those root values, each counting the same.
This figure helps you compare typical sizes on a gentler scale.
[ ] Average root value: 2.2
